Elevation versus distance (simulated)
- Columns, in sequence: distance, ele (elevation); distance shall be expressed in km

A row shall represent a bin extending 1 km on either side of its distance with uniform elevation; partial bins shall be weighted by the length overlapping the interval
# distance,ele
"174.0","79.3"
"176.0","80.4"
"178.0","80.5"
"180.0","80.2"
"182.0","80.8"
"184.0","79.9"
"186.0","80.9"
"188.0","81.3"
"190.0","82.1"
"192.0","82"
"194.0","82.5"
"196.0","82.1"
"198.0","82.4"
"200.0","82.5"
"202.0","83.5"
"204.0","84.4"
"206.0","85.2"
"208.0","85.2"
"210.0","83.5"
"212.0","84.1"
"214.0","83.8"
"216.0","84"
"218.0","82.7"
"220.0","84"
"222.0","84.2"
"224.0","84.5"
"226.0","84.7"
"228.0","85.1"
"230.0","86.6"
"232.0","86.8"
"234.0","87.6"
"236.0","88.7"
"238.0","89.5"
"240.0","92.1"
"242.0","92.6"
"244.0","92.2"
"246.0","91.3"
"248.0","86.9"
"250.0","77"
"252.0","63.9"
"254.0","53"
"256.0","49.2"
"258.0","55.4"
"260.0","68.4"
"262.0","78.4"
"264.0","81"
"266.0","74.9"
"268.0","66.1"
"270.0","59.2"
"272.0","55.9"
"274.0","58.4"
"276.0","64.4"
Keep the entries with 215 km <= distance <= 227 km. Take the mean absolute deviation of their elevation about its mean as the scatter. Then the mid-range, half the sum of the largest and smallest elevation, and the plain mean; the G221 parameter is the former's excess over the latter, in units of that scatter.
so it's -0.70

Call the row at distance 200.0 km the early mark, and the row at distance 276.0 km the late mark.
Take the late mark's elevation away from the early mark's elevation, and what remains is 18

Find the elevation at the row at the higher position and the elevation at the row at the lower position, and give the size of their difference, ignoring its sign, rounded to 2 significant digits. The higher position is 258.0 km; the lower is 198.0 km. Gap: 27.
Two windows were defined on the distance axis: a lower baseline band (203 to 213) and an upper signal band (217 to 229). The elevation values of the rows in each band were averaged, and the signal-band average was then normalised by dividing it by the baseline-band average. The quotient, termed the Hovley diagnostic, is 1.00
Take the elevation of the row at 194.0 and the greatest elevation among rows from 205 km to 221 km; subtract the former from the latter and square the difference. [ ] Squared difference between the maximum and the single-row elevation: 7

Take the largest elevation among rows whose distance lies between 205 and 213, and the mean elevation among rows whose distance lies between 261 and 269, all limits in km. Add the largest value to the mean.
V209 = 160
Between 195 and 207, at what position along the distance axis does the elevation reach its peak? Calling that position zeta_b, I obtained 206.0 km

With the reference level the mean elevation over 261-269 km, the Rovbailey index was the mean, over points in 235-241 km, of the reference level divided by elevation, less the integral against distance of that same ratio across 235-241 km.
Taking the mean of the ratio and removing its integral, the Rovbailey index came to -4.2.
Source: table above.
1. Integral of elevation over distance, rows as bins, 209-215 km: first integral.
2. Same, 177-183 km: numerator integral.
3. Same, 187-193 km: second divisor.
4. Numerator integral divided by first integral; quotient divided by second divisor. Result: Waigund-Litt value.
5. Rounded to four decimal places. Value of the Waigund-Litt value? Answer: 0.0020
